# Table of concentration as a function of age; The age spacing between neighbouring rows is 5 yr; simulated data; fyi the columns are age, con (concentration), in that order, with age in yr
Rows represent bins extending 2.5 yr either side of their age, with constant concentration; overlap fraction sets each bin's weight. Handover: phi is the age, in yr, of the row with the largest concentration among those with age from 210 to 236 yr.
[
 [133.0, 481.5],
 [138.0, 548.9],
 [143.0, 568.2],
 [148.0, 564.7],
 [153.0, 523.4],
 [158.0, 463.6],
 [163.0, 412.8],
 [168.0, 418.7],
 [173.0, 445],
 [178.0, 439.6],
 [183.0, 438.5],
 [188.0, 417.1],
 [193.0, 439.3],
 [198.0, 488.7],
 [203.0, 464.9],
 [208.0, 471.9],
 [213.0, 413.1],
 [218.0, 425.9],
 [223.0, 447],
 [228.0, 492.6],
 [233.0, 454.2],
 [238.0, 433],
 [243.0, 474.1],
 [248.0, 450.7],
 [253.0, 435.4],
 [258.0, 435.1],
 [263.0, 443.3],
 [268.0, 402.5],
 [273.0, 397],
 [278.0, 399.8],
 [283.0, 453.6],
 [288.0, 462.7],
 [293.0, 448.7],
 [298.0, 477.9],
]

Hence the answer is 228.0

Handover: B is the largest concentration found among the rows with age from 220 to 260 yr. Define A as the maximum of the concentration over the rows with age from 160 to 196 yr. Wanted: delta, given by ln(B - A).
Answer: 3.9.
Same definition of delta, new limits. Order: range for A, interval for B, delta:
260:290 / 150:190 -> 4.1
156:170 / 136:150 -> 4.7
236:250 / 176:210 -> 2.7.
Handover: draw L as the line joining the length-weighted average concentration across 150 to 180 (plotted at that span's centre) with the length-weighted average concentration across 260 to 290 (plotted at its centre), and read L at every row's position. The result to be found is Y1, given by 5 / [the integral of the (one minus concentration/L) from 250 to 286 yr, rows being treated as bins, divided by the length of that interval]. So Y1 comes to 714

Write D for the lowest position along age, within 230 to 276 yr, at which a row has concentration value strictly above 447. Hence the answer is 233.0 yr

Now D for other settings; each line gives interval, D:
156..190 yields 158.0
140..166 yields 143.0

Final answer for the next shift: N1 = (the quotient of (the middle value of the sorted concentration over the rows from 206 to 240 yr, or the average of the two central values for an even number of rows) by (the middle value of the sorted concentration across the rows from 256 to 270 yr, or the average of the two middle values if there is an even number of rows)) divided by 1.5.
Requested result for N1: 0.68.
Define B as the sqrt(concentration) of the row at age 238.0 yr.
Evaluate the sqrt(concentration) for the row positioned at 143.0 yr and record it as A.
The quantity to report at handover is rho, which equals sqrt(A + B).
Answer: 6.68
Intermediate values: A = 23.8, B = 20.8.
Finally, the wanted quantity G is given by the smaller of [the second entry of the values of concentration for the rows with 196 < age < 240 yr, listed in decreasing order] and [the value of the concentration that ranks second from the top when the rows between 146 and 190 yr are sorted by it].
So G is 489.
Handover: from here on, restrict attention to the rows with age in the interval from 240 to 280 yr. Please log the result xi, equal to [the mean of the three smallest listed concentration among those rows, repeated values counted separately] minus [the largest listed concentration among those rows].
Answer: -74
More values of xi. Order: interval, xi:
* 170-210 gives -57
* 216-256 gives -61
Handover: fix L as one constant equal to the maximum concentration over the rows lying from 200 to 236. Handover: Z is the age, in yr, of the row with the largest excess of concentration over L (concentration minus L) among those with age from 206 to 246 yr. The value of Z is 228.0 yr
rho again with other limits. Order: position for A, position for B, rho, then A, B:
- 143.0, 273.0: 6.62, 23.8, 19.9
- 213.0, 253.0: 6.42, 20.3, 20.9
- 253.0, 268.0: 6.40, 20.9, 20.1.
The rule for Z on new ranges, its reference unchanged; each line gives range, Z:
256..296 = 288.0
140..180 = 143.0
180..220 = 198.0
